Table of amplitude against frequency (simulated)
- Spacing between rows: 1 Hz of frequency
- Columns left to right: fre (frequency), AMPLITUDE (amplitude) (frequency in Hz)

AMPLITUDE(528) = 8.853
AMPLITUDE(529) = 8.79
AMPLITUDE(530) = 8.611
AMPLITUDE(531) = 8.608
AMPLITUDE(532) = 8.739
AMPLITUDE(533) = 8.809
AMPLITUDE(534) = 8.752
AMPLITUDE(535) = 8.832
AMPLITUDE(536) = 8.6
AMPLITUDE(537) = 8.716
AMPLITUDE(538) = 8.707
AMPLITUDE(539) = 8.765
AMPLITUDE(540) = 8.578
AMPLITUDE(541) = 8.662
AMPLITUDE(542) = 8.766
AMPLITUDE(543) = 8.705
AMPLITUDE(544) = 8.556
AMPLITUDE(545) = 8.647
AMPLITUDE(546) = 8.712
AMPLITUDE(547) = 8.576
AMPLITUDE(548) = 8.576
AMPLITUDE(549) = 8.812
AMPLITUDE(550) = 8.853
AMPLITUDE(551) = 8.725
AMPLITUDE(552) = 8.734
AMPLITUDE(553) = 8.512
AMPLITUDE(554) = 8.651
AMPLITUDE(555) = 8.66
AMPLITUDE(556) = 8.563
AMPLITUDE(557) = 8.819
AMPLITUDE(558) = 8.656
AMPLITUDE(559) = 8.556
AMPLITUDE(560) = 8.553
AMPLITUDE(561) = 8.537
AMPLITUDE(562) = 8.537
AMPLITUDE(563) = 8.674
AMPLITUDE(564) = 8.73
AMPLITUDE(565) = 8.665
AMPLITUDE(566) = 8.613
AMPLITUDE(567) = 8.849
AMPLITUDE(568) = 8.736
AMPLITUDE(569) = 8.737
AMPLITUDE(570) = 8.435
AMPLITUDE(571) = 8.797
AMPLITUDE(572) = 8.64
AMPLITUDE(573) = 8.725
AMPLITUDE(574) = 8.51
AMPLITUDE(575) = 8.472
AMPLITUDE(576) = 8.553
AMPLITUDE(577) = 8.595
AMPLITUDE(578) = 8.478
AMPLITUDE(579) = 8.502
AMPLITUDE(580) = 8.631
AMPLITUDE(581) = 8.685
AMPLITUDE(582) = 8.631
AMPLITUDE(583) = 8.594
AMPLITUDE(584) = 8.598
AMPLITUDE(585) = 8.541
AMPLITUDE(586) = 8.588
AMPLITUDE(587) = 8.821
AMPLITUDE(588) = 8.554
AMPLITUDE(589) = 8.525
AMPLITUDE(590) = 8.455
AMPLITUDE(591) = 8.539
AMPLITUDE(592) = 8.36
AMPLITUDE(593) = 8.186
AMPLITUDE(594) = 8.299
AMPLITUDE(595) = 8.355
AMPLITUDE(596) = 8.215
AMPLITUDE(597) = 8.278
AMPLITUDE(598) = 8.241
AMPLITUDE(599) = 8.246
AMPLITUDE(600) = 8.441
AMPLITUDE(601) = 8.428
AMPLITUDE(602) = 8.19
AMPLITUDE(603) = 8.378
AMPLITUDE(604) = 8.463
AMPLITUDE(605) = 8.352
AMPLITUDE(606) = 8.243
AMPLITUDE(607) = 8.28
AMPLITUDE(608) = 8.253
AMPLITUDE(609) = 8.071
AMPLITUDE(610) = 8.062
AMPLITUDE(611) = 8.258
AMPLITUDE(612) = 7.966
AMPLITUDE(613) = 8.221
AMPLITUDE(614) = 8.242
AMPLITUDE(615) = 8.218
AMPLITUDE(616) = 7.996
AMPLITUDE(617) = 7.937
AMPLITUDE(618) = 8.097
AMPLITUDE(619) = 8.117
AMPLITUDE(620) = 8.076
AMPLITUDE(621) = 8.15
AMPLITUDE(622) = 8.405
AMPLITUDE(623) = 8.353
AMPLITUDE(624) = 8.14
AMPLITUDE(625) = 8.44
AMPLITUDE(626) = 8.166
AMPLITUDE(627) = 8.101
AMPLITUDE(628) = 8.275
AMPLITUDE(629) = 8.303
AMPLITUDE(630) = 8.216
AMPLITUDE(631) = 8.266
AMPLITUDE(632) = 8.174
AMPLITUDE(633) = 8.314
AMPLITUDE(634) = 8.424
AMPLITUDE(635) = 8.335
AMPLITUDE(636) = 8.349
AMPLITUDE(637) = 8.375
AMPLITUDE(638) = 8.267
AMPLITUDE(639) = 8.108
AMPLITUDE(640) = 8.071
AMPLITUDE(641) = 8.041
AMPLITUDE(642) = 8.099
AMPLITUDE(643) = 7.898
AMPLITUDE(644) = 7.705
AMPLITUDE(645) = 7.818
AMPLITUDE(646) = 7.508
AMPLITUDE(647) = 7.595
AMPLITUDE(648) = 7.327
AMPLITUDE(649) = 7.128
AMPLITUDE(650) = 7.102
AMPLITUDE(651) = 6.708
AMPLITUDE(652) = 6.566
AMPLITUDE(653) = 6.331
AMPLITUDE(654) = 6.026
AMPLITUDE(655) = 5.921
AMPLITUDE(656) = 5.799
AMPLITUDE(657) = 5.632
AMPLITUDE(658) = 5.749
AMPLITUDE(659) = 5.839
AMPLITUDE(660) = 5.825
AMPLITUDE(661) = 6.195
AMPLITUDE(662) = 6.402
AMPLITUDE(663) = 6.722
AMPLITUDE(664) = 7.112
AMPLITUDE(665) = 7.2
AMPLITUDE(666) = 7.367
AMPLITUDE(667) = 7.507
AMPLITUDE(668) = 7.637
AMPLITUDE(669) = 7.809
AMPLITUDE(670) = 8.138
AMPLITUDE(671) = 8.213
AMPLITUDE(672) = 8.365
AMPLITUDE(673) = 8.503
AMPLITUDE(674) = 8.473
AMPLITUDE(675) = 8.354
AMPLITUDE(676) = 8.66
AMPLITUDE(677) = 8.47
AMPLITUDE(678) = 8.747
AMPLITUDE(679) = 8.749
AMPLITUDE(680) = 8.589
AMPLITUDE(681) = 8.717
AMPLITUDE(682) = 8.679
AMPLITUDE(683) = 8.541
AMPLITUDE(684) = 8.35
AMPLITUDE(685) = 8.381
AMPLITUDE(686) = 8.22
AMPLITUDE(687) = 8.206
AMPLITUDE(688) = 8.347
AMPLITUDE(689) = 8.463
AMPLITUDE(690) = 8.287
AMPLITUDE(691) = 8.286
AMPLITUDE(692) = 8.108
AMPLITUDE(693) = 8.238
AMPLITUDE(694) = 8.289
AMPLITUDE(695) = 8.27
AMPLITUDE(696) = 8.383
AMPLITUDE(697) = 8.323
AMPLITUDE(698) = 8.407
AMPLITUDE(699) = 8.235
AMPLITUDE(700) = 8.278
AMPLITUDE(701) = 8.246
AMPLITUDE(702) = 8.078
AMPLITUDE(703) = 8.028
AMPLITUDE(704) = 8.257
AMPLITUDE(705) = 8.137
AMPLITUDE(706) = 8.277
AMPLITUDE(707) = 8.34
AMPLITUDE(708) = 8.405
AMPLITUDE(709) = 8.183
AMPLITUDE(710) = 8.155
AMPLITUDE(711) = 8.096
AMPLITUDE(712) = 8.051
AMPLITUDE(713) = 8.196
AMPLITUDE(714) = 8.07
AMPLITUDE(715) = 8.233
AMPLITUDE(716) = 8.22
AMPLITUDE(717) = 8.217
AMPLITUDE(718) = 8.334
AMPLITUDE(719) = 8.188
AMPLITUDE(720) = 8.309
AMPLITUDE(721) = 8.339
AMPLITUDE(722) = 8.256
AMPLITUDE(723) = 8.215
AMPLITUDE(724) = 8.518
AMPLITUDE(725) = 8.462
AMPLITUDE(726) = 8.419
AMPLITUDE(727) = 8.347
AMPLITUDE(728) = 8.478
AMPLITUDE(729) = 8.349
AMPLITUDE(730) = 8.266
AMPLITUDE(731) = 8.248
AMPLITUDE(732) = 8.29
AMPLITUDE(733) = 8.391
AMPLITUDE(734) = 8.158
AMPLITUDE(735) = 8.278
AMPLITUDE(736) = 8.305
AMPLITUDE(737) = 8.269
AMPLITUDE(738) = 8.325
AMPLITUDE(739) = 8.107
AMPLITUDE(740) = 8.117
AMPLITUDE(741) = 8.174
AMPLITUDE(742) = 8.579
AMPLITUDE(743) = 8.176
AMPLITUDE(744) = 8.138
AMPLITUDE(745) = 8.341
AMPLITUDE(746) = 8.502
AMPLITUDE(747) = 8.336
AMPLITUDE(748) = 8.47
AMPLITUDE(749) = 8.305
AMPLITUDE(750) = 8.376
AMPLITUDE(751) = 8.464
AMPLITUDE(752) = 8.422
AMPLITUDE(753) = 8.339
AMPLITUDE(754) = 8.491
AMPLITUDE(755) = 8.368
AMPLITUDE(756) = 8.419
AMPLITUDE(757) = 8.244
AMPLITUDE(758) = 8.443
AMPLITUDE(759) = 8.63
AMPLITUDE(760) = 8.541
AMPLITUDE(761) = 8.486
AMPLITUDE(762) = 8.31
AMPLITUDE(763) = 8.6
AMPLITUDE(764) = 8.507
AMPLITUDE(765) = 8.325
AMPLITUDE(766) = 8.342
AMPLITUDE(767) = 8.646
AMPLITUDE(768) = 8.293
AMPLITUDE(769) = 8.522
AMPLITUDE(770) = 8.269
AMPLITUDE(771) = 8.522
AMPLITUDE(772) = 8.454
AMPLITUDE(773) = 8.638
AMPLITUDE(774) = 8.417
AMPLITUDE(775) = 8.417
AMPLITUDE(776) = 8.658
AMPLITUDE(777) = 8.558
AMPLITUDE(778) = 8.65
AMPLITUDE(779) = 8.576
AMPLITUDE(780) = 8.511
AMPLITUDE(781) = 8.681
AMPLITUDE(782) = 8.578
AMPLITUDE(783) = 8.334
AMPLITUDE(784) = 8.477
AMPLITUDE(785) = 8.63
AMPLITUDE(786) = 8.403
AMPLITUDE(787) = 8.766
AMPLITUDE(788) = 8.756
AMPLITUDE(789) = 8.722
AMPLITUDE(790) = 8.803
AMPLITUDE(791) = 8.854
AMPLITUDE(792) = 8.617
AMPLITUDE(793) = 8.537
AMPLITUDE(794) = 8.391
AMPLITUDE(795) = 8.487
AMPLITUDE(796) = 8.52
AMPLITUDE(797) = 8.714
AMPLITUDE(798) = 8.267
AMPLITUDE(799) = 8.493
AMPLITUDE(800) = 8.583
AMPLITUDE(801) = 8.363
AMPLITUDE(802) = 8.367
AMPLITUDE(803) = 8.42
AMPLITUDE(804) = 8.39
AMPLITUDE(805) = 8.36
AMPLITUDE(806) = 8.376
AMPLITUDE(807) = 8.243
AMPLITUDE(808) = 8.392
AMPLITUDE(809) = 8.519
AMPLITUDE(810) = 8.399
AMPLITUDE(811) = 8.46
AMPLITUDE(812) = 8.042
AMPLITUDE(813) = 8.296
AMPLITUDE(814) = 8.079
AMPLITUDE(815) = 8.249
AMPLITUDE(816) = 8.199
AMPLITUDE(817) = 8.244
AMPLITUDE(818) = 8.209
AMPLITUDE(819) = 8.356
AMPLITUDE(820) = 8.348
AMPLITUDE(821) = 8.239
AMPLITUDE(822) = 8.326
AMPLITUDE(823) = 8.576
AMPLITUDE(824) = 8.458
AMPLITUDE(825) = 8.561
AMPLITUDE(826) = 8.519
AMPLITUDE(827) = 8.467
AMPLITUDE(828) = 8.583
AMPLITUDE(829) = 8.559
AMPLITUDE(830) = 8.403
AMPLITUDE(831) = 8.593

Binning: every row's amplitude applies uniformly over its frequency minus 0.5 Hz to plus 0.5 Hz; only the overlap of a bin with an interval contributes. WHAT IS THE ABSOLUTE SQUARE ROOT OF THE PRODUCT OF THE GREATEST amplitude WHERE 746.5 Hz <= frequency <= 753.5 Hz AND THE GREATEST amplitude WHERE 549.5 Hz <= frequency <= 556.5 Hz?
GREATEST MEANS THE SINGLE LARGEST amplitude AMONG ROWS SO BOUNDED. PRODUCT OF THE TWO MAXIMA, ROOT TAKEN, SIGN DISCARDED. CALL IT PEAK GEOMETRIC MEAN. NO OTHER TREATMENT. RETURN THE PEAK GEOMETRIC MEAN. 8.66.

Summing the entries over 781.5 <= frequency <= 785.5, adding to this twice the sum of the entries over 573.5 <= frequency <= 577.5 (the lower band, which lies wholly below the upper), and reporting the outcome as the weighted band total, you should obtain 102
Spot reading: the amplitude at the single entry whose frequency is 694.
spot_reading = 8.289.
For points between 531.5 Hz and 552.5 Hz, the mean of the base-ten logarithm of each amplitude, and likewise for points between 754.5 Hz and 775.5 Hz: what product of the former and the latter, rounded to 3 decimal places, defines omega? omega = 0.871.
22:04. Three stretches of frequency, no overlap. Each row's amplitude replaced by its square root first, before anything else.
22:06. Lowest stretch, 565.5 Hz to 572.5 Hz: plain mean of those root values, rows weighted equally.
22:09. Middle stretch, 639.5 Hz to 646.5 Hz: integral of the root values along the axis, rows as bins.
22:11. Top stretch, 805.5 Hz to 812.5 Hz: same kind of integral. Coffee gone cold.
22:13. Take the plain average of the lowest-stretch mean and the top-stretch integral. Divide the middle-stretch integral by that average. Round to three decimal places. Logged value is 1.696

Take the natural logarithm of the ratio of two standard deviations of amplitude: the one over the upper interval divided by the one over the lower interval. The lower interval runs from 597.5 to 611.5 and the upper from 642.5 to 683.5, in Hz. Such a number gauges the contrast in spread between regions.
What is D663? 2.1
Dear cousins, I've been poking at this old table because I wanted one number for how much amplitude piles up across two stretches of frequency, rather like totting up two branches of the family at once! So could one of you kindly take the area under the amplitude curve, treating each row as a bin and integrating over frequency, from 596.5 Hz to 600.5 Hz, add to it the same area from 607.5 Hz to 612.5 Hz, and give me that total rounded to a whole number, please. 74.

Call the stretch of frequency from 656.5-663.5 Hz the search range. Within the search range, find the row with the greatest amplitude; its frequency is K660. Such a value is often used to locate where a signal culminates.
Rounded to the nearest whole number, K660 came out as 663 Hz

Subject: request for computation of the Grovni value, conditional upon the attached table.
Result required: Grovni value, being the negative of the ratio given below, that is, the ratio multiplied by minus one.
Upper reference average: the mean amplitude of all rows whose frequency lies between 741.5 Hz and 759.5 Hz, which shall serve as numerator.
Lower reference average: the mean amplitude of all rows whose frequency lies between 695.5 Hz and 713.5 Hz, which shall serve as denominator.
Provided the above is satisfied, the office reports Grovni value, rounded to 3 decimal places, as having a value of -1.020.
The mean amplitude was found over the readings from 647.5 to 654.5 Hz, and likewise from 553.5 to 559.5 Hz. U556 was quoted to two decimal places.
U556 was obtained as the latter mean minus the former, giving 1.91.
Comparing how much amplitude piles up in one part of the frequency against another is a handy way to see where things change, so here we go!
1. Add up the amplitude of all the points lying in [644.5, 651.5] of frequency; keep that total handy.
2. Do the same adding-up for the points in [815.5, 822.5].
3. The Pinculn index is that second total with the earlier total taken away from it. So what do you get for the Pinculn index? 6.7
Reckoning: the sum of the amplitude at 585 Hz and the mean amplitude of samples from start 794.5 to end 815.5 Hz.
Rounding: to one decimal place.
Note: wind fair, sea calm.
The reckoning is 16.9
